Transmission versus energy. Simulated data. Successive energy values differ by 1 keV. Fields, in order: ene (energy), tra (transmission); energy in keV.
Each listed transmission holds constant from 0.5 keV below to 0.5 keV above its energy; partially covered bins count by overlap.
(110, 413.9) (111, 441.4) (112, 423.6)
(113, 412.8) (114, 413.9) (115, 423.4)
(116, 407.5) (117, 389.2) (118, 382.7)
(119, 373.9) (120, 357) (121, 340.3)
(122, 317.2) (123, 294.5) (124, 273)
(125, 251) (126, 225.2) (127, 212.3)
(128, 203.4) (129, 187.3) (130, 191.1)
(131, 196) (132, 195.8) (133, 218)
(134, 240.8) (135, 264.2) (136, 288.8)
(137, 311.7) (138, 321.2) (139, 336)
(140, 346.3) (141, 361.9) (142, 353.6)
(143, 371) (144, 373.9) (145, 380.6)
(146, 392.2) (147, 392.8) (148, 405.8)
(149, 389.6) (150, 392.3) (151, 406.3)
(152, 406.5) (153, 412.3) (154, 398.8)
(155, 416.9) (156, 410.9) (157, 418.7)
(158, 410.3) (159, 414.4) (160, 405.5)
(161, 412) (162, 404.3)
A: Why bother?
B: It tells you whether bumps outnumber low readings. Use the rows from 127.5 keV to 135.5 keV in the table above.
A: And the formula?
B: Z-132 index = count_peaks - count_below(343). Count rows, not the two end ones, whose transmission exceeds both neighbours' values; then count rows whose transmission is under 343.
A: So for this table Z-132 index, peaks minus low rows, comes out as -7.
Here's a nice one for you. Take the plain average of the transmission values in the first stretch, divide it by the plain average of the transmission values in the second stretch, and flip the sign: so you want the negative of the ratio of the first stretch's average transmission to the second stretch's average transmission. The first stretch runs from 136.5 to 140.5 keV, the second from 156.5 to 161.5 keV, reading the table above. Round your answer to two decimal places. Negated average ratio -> -0.80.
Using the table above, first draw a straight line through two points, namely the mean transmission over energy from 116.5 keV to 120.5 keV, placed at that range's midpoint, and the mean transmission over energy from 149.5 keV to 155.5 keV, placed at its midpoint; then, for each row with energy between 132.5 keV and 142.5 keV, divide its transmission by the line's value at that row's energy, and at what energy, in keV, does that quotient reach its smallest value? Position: 133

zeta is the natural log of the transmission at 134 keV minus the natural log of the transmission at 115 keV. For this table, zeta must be -0.56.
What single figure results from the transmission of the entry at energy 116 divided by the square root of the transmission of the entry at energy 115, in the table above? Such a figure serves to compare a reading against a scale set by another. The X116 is 20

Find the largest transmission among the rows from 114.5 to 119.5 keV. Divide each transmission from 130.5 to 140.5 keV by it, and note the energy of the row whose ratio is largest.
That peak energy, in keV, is 140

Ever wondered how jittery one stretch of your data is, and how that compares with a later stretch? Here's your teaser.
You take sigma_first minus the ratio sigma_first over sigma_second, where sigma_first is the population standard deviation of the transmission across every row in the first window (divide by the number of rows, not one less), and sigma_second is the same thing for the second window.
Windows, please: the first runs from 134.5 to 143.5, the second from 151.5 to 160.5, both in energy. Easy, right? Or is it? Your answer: 28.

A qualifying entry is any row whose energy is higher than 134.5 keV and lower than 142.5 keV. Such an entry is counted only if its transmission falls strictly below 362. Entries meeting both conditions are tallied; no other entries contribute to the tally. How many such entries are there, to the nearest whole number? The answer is 8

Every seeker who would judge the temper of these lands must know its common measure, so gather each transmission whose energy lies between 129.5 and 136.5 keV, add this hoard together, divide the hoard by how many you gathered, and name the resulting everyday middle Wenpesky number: 228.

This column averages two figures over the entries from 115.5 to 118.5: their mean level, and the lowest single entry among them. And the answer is 388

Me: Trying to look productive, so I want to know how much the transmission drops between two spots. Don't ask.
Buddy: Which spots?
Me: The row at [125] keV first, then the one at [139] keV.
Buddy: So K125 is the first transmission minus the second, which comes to -85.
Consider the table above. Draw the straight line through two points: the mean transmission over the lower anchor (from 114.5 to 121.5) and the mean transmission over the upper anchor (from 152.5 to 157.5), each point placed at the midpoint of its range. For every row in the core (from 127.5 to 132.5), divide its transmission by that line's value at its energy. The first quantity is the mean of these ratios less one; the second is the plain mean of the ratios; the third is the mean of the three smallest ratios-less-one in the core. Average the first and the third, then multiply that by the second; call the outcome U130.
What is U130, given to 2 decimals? -0.25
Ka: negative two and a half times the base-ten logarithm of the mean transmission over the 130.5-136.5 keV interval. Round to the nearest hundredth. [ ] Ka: -5.92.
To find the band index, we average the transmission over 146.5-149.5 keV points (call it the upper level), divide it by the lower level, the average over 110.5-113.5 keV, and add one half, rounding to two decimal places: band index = 1.43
